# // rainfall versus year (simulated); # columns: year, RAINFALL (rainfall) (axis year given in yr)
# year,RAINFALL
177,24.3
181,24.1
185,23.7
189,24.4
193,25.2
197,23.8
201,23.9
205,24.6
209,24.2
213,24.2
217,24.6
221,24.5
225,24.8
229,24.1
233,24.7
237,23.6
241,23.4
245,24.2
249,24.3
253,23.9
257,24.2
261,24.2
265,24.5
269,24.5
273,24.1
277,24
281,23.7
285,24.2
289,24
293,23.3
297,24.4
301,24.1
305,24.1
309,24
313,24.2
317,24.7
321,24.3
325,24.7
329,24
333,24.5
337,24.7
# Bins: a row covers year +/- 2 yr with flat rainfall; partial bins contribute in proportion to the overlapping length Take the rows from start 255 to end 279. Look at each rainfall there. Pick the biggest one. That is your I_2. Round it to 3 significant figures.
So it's 24.5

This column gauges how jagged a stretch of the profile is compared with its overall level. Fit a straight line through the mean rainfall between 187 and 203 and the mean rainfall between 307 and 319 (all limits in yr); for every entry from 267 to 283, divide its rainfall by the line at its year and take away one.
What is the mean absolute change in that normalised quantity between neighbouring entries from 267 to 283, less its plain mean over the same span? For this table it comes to 0.021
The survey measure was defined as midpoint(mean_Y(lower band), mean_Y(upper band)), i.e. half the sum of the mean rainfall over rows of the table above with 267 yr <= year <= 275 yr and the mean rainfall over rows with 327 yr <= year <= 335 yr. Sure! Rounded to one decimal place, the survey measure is 24.3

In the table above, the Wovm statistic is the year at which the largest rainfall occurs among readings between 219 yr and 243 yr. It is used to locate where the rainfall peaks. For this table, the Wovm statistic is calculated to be 225 yr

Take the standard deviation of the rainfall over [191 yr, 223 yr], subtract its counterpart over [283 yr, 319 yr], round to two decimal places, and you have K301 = 0.07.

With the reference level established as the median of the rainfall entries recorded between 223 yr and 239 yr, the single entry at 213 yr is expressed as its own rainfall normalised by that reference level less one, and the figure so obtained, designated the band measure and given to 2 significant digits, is -0.0082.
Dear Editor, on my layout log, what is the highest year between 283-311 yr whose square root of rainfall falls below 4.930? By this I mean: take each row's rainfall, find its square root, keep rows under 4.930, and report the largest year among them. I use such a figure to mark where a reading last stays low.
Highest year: 309 yr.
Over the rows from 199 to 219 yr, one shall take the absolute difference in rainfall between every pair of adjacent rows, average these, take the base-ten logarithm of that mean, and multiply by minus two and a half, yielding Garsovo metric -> 1.06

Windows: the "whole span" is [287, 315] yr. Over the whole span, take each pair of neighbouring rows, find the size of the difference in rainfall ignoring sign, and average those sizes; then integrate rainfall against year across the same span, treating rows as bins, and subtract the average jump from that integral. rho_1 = 672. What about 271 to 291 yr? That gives 480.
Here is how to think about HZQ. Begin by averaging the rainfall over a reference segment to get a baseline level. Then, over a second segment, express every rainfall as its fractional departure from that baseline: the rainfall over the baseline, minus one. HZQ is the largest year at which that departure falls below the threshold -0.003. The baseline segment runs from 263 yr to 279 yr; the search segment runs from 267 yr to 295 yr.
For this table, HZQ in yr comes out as 293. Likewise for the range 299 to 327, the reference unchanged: 313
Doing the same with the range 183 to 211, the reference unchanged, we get 209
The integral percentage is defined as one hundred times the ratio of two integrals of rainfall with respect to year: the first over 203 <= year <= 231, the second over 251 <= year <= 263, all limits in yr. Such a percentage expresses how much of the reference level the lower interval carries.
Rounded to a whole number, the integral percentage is 237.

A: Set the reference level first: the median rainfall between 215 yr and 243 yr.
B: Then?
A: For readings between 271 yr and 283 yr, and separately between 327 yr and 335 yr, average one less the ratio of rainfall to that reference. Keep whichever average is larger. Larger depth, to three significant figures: 0.0231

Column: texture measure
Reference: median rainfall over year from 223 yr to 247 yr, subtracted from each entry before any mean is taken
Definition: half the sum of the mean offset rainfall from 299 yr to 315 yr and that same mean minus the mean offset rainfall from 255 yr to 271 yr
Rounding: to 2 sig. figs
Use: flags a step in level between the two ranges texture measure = -0.15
